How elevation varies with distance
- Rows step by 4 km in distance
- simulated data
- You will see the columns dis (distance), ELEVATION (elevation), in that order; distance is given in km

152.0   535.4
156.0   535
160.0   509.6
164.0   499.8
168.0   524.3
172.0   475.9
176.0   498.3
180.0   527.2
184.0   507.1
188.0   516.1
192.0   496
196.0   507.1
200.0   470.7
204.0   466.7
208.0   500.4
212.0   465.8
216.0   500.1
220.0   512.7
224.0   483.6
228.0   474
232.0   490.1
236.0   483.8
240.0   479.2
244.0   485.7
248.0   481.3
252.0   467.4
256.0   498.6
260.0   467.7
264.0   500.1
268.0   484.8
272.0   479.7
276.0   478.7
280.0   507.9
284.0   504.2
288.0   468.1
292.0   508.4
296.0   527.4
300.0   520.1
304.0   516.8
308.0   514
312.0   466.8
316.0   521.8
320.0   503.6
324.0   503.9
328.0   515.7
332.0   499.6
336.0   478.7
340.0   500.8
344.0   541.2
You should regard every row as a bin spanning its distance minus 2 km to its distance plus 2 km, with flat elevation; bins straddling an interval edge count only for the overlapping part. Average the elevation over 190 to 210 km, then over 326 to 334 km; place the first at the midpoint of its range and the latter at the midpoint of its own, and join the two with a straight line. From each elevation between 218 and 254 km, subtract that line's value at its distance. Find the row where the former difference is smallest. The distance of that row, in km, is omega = 252.0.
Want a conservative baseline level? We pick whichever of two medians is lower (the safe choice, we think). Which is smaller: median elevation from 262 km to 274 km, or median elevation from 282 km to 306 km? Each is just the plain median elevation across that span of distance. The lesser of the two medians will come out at 485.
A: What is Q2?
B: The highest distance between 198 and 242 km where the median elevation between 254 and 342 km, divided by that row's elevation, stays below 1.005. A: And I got 220.0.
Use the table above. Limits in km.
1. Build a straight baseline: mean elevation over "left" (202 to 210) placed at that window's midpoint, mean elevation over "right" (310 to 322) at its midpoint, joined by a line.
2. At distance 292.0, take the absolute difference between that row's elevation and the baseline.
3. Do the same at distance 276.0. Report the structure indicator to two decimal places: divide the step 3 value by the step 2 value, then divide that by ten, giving 0.10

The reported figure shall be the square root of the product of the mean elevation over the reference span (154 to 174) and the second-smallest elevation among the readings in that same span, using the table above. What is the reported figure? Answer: 504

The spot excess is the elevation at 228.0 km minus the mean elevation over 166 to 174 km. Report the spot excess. -26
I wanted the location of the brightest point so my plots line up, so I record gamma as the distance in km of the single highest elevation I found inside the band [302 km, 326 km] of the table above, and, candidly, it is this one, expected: 316.0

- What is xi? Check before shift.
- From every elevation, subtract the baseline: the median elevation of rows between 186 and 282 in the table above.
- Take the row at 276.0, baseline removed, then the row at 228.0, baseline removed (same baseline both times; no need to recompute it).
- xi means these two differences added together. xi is -16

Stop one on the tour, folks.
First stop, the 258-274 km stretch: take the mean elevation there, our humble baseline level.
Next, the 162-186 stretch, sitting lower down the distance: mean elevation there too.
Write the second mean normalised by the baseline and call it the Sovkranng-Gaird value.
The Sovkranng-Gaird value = 1.05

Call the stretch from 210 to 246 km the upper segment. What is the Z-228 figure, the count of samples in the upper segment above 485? 4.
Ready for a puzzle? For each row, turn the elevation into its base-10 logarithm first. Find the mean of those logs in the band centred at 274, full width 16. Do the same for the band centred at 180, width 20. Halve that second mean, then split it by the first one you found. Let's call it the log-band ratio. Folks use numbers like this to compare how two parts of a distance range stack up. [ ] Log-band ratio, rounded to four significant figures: 0.5028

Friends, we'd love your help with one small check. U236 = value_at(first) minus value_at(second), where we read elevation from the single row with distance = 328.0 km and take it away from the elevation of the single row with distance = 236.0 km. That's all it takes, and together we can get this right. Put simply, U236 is -32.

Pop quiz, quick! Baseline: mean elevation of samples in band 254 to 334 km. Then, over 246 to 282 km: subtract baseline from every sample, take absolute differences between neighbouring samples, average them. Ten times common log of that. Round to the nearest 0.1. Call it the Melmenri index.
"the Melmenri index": 13.0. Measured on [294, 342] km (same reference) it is 12.7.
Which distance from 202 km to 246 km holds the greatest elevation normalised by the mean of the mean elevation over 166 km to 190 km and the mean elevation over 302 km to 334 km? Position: 220.0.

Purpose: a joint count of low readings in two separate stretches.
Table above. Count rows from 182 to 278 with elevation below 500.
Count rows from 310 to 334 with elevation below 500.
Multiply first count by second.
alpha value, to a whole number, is 34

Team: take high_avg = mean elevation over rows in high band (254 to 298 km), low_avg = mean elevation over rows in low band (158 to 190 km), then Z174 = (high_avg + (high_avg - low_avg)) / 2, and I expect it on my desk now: 240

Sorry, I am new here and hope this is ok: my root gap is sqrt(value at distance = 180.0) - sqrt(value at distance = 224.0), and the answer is 1.0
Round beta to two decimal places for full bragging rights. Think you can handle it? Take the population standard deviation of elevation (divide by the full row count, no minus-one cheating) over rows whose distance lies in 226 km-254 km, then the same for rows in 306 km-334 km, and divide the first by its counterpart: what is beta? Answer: 0.42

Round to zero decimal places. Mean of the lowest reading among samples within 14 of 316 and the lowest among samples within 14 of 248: 467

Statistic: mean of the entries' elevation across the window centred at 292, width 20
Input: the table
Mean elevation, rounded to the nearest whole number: 506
